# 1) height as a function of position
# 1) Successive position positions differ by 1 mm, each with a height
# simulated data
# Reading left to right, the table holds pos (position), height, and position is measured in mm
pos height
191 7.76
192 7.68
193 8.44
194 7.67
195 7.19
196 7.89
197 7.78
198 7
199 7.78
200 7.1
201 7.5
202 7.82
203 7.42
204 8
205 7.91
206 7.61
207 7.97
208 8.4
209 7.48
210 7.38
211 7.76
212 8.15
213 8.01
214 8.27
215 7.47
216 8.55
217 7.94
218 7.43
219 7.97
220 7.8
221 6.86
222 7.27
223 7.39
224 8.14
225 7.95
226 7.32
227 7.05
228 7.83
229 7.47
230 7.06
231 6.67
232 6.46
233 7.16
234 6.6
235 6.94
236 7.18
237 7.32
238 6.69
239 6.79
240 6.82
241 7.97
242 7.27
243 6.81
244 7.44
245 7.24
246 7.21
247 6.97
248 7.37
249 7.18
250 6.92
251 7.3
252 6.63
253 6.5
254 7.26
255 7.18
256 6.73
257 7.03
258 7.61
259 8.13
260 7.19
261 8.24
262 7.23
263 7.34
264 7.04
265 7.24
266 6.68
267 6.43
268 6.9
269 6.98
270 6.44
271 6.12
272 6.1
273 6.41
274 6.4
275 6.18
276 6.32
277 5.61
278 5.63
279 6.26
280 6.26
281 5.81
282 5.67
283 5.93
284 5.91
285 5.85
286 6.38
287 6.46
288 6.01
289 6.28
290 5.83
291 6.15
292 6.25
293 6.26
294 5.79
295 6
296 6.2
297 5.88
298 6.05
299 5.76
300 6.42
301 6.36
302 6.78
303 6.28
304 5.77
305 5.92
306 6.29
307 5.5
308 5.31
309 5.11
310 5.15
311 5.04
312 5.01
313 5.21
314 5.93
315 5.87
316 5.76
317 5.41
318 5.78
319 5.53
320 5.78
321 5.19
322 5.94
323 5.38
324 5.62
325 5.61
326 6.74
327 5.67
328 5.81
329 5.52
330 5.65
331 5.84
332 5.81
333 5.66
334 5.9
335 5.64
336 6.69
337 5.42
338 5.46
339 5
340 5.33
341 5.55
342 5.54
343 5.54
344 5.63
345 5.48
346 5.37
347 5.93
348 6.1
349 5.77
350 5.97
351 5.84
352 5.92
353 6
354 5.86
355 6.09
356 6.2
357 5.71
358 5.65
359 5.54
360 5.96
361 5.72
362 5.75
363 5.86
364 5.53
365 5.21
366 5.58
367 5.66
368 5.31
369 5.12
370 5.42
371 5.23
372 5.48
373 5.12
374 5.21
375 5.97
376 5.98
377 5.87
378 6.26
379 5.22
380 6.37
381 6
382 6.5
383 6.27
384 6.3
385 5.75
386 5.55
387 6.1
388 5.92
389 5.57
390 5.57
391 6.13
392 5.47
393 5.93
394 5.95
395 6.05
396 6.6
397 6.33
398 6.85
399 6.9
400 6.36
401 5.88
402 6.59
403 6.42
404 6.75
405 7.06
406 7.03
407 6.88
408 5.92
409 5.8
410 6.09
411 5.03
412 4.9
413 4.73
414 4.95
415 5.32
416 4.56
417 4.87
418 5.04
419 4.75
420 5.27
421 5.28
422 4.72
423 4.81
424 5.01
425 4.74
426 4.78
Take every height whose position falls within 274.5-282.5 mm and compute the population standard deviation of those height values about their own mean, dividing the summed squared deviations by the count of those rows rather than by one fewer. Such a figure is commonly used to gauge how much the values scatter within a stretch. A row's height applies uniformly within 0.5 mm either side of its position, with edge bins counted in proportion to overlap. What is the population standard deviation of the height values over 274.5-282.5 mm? 0.29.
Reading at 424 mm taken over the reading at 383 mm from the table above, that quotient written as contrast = 0.799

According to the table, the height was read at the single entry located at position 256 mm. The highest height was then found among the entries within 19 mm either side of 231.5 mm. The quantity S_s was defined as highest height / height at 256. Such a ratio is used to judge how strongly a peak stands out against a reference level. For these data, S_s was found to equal 1.27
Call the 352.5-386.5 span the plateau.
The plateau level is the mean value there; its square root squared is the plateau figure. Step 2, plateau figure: 5.7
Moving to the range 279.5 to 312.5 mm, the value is 5.9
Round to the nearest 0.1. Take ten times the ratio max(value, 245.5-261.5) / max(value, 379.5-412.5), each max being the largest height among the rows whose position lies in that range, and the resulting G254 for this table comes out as 11.7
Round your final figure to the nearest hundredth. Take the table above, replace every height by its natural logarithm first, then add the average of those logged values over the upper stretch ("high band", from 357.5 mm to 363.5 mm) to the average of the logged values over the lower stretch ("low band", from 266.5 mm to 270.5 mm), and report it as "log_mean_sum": 3.65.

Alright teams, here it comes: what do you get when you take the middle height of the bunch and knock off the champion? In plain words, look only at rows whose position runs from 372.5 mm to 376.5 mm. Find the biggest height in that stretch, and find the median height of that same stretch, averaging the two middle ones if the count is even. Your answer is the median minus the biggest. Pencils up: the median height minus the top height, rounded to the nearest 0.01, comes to -0.39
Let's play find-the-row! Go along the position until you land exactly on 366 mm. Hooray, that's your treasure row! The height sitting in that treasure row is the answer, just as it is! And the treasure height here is 5.58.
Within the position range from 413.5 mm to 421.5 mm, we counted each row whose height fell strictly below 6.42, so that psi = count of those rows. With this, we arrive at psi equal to 8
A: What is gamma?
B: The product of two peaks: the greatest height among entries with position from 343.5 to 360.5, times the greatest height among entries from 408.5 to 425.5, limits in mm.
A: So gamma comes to 38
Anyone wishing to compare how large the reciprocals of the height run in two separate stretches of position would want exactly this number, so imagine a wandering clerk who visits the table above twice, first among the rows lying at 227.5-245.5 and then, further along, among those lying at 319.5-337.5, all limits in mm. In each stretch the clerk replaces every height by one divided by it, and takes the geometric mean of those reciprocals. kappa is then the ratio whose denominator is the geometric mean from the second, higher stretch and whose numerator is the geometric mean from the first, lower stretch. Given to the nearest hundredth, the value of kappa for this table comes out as 0.81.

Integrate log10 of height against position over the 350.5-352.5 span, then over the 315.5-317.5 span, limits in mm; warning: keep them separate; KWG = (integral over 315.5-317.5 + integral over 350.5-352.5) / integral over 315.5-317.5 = 2.03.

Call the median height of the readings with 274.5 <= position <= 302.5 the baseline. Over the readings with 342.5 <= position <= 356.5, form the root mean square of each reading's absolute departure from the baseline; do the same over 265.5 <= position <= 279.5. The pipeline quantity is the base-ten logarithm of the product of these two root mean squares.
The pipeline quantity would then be -0.80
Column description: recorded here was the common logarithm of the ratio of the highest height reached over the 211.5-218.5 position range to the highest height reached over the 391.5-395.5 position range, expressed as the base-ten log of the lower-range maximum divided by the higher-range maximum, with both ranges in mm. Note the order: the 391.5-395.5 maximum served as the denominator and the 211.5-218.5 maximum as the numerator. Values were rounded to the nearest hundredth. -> 0.15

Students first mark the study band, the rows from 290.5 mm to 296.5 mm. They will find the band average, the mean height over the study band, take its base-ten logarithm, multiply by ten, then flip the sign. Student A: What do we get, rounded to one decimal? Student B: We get -7.9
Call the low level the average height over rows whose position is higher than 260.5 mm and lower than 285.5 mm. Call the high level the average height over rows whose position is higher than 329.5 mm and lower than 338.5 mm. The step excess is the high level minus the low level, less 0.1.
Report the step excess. -0.8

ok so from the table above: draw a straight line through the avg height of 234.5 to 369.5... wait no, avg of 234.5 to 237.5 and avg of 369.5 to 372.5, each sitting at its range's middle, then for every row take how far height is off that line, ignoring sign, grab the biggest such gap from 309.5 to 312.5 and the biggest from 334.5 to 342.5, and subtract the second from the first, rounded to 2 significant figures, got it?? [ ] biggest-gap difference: 0.29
